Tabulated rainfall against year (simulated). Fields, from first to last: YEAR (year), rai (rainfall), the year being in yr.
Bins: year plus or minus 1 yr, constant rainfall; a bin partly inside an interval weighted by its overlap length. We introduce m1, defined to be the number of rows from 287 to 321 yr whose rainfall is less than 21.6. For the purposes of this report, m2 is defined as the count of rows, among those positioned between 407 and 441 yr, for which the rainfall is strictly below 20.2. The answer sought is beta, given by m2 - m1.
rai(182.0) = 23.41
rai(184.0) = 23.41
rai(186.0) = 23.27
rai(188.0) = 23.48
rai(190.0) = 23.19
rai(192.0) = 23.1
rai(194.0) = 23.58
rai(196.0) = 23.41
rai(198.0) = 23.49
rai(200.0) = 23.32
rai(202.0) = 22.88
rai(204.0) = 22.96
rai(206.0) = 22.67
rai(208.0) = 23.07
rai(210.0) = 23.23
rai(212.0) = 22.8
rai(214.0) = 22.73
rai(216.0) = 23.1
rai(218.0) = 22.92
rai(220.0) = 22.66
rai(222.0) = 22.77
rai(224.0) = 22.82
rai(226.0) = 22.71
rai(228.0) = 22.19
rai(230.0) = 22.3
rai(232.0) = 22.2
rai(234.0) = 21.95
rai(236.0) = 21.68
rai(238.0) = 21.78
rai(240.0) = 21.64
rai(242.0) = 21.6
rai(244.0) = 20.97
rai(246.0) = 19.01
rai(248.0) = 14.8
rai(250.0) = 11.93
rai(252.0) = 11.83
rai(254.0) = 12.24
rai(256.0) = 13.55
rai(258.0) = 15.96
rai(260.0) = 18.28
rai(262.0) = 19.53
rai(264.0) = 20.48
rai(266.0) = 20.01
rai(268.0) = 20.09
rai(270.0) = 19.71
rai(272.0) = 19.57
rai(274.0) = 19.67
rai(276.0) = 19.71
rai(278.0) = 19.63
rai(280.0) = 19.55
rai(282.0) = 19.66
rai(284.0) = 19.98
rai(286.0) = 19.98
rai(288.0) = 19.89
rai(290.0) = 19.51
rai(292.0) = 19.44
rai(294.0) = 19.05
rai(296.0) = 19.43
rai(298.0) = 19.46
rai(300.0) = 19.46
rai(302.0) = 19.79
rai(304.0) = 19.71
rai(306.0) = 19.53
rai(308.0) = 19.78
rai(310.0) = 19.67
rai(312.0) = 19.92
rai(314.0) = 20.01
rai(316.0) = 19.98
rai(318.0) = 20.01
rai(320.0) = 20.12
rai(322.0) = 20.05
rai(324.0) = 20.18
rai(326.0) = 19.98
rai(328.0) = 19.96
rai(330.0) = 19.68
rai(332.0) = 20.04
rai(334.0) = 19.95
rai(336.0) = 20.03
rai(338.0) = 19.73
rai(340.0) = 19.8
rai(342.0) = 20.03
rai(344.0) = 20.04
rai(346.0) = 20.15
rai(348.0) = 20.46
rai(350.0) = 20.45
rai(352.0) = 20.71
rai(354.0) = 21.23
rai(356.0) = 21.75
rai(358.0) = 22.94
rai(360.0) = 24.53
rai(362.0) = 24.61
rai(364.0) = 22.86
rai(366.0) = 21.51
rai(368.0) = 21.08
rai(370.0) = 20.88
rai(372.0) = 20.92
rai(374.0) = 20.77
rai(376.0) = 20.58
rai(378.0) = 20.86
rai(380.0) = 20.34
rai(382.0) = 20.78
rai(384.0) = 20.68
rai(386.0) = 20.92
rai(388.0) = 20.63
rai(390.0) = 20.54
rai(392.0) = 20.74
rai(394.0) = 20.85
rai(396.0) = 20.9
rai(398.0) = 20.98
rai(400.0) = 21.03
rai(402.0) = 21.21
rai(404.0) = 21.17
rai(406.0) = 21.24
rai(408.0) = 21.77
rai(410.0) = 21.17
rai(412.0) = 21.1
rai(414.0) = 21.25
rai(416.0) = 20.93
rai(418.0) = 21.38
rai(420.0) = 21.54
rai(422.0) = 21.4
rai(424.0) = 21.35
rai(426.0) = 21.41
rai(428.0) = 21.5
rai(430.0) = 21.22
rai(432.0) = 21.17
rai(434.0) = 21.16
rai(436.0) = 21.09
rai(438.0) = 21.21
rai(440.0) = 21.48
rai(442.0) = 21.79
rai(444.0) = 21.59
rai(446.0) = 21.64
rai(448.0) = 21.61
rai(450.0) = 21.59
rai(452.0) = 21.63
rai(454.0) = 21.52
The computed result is -17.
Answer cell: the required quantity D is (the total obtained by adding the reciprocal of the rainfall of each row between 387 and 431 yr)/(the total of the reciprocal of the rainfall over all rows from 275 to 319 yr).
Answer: 0.93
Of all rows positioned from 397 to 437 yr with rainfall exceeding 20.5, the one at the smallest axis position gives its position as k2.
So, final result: 398.0 yr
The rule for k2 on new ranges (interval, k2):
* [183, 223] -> 184.0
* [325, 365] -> 352.0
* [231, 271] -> 232.0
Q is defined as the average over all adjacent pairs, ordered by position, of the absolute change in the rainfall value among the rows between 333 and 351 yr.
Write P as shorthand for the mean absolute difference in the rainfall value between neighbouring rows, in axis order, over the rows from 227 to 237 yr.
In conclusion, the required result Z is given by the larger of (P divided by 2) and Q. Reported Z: 0.14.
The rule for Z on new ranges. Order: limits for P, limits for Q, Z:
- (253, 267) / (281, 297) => 0.73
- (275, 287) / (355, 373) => 0.83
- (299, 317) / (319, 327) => 0.13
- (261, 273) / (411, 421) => 0.27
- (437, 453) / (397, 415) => 0.21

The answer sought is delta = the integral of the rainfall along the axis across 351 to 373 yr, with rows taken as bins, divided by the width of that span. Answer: 22.1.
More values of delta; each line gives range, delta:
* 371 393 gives 20.7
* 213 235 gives 22.6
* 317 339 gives 20.0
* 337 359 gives 20.7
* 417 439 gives 21.3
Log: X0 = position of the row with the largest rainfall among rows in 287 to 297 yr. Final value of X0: 288.0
